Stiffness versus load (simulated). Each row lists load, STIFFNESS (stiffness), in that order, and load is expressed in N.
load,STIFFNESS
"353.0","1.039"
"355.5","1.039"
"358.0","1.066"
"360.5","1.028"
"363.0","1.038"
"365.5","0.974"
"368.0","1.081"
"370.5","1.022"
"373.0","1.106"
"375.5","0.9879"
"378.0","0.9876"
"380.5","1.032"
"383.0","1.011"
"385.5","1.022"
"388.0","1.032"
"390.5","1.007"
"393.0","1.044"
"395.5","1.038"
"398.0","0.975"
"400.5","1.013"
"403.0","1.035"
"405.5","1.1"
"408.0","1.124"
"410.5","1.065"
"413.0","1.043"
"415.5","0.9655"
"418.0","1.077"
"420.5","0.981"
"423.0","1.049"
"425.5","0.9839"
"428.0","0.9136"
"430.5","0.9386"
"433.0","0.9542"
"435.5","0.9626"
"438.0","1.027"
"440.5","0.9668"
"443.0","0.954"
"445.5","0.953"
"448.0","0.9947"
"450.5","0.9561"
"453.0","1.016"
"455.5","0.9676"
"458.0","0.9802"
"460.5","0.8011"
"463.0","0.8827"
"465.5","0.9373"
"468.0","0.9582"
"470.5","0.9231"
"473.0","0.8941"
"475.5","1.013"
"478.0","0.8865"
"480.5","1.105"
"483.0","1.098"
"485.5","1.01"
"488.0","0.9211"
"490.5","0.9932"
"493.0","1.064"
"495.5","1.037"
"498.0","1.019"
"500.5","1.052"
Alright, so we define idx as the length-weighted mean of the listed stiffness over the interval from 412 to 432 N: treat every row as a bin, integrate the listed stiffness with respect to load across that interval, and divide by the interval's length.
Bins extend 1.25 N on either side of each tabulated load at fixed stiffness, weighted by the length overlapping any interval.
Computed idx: 0.99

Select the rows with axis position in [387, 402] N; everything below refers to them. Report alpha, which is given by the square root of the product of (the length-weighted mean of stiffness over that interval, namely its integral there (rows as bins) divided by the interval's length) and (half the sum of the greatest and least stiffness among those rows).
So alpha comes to 1.01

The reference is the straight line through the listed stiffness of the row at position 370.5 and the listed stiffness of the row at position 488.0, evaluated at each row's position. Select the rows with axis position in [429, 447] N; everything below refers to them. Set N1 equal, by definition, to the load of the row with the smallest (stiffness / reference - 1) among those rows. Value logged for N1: 430.5 N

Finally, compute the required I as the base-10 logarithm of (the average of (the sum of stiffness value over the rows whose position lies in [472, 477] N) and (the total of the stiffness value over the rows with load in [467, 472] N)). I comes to 0.277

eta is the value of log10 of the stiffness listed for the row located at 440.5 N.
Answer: -0.015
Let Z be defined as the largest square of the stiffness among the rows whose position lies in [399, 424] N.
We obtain 1.26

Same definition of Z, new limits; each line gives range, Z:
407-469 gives 1.26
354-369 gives 1.17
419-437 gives 1.10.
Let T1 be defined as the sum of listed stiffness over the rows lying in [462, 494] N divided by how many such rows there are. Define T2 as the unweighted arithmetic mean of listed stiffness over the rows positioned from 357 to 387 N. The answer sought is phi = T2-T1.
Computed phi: 0.05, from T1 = 0.98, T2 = 1.03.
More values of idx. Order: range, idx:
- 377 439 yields 1.02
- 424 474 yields 0.95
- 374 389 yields 1.01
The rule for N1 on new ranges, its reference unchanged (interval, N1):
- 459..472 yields 460.5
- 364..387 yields 365.5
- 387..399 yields 398.0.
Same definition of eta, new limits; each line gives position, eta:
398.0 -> -0.011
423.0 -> 0.021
